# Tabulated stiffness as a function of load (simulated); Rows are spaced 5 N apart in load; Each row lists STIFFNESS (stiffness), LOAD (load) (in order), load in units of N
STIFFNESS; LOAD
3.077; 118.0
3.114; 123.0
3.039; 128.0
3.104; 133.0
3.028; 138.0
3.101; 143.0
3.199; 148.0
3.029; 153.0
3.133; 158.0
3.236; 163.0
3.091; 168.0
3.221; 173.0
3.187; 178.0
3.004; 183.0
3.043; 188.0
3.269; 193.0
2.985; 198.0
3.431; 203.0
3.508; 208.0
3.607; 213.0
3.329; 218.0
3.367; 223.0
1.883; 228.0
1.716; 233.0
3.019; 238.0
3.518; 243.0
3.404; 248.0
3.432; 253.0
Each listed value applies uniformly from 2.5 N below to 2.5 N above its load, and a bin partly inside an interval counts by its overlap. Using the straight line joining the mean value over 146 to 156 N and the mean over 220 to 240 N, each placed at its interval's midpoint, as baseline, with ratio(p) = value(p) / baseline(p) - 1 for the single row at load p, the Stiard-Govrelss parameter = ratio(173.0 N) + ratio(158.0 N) 0.12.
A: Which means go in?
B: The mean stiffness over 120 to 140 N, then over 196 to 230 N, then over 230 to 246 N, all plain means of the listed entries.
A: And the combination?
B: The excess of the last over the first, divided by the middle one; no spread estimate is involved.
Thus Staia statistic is -0.10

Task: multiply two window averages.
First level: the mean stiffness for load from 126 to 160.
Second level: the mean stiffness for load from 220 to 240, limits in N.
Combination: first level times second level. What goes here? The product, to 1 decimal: 7.7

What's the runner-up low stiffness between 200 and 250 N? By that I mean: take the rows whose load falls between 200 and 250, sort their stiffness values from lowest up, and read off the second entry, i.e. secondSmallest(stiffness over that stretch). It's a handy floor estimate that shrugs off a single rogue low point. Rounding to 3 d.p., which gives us 1.883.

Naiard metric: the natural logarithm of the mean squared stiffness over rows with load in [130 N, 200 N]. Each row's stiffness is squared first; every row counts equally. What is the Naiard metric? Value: 2.27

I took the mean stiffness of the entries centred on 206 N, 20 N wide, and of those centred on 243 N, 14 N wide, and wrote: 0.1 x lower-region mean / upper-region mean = 0.102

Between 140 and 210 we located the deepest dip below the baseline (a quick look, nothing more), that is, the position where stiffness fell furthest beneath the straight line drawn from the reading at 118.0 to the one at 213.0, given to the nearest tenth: 198.0 N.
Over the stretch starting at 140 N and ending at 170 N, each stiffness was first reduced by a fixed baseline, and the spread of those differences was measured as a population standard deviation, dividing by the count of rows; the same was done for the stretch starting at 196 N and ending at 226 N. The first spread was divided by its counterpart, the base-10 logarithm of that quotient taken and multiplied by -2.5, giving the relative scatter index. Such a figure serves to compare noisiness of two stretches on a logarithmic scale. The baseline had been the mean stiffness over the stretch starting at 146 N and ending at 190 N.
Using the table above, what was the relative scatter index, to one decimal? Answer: 1.1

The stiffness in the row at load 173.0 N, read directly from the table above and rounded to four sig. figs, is 3.221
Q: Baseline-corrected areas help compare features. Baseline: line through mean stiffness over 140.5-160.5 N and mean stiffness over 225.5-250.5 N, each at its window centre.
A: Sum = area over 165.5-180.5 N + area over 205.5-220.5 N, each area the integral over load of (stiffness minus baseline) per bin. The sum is 12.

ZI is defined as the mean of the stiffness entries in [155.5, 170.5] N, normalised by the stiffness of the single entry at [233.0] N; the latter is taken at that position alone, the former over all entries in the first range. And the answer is 1.84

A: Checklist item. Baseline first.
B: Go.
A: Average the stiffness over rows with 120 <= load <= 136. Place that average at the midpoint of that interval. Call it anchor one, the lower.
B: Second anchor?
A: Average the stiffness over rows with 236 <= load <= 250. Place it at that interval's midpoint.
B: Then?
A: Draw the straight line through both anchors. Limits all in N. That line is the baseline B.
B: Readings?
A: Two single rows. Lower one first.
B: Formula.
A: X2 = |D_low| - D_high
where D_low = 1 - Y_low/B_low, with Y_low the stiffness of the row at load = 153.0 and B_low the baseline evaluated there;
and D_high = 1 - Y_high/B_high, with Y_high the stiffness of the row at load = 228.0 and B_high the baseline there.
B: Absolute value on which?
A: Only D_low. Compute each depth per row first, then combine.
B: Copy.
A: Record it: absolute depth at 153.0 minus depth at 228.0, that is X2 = -0.39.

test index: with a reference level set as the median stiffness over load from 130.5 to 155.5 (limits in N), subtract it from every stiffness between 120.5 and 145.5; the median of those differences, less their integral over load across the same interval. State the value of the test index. 0.6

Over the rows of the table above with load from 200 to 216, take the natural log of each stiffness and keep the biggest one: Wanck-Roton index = 1.28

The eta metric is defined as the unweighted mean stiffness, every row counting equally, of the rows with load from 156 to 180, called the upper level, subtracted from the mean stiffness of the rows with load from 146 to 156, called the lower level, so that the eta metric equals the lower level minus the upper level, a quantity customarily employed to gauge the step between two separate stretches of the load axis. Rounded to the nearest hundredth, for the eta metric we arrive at -0.06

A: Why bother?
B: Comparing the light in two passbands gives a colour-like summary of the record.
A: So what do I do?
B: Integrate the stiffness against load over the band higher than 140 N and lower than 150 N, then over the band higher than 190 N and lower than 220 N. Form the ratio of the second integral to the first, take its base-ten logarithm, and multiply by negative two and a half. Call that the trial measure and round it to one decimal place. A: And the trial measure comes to -1.3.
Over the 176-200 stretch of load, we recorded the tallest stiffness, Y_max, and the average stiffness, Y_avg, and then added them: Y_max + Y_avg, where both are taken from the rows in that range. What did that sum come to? 6.37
